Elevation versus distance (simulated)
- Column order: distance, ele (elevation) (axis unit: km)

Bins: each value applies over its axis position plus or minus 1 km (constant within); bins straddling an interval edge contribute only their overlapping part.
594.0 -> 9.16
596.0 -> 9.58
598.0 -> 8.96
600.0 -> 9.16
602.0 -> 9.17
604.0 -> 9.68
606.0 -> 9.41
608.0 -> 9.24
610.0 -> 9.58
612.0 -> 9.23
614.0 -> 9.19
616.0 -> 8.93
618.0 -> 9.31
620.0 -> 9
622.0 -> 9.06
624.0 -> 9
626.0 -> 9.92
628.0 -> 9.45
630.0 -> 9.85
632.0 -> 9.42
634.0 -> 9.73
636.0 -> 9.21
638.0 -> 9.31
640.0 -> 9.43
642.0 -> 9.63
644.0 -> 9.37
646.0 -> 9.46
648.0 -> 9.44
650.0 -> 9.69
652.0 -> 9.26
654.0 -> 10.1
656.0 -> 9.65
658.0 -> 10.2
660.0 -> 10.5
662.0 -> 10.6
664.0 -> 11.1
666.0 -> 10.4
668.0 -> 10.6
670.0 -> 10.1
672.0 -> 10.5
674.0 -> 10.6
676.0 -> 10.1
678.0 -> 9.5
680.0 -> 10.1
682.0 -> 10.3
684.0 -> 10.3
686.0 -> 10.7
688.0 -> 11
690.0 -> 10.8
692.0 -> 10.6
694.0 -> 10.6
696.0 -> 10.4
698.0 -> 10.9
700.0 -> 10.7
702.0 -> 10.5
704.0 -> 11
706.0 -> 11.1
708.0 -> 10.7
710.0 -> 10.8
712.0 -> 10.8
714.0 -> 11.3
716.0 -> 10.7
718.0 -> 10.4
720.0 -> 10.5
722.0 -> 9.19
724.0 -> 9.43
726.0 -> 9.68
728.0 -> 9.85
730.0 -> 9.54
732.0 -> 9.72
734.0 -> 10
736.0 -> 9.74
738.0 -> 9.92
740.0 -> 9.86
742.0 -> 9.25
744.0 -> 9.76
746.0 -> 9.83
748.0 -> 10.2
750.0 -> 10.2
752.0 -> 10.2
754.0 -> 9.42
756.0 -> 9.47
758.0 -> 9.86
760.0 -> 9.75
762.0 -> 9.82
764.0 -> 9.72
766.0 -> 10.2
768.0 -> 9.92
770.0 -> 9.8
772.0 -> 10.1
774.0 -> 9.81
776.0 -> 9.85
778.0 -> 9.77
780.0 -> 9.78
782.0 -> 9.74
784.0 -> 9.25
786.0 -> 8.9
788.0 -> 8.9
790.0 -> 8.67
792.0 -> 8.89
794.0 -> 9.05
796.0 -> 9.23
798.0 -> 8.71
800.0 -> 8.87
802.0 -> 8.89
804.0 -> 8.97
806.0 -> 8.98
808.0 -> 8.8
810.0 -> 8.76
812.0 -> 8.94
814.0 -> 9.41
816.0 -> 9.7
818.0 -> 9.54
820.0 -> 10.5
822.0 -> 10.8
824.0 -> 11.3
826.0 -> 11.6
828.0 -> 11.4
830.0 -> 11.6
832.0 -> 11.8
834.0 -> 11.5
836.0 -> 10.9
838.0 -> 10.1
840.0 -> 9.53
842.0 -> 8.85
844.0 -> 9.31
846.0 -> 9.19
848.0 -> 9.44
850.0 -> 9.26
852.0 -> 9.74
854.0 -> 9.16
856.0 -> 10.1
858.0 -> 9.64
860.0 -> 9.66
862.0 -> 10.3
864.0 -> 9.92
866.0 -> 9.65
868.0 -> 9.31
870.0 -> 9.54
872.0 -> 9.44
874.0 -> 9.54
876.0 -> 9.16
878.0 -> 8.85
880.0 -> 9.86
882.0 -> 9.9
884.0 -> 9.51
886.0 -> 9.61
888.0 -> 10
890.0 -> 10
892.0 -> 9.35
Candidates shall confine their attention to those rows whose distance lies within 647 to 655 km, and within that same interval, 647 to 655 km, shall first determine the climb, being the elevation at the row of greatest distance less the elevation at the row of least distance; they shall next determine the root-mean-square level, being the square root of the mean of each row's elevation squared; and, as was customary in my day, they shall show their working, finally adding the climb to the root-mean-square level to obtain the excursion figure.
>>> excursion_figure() 10.3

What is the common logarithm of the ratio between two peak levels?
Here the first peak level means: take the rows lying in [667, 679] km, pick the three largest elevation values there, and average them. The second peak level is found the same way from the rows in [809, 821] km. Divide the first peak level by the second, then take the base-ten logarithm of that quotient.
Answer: 0.03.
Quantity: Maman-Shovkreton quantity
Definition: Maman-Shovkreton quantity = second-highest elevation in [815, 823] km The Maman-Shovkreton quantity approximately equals 10.5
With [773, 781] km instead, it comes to 9.81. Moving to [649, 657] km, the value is 9.69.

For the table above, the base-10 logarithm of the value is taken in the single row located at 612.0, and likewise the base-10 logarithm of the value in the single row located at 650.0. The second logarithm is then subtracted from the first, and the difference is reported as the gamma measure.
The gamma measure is -0.021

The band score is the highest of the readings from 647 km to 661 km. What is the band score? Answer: 10.5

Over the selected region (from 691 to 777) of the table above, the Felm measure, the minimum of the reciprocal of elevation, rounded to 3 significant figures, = 0.0885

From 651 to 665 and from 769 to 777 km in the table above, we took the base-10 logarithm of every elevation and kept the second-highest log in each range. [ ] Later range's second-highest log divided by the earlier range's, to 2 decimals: 0.97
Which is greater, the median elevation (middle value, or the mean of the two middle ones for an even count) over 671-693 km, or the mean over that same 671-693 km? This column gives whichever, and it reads 10.5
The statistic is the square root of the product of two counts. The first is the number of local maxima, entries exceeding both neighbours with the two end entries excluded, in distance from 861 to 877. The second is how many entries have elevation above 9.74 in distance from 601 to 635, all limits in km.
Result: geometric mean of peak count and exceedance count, 2.0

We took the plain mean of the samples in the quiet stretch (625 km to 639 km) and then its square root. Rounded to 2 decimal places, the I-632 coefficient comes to 3.09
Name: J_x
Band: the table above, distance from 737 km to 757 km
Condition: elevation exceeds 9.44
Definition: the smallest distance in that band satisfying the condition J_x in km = 738.0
